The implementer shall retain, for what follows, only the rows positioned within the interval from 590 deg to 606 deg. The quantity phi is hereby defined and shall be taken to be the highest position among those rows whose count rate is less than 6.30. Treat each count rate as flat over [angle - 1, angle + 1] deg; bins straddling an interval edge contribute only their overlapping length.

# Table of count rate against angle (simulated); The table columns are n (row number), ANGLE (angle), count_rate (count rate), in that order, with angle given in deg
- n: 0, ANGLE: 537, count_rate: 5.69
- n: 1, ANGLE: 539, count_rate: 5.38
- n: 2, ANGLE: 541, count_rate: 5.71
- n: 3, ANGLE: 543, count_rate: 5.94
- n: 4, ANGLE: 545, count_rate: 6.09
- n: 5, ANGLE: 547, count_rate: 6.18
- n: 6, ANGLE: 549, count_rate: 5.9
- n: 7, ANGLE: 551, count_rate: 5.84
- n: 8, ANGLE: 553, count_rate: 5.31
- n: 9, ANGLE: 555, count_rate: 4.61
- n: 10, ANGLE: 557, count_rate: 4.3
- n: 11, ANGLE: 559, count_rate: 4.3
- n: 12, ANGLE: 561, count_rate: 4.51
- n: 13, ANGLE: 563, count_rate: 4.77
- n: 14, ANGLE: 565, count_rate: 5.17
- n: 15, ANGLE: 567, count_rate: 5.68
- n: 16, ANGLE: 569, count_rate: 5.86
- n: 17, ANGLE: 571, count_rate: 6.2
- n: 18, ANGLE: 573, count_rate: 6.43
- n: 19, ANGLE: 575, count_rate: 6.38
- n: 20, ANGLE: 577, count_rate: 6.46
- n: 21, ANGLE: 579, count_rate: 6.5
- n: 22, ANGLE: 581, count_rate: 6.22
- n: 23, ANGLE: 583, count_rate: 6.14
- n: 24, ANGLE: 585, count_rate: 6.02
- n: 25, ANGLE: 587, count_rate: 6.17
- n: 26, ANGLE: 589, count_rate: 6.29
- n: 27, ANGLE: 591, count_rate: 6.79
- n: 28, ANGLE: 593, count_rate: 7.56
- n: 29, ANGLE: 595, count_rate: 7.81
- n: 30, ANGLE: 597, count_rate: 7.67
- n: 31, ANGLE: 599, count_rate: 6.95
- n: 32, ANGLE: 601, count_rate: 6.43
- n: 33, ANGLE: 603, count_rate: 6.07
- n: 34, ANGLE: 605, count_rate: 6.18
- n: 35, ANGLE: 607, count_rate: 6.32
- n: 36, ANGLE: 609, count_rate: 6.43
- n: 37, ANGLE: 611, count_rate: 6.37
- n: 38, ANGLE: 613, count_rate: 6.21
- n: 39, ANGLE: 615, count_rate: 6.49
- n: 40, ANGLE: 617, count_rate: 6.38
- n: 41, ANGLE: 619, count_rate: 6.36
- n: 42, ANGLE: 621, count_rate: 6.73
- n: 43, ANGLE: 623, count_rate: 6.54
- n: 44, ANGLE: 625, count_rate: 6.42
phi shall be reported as 605 deg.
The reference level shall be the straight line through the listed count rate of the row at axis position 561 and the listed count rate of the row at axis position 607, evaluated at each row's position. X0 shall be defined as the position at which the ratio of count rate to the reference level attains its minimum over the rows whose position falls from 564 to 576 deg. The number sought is 565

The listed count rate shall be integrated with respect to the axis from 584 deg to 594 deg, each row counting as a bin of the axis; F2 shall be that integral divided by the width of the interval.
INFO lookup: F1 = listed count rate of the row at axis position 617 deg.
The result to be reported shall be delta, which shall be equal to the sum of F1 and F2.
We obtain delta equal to 12.9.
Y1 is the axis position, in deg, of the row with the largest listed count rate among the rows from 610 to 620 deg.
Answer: 615 deg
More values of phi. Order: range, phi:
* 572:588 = 587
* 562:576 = 571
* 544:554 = 553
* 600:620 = 613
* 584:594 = 589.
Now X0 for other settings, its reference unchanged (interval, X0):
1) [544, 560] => 559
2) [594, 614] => 613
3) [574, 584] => 583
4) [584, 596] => 585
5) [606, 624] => 619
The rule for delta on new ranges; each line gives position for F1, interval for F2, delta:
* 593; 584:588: 13.7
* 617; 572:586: 12.7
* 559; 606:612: 10.7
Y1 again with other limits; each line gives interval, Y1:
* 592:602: 595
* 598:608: 599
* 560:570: 569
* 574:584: 579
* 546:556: 547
